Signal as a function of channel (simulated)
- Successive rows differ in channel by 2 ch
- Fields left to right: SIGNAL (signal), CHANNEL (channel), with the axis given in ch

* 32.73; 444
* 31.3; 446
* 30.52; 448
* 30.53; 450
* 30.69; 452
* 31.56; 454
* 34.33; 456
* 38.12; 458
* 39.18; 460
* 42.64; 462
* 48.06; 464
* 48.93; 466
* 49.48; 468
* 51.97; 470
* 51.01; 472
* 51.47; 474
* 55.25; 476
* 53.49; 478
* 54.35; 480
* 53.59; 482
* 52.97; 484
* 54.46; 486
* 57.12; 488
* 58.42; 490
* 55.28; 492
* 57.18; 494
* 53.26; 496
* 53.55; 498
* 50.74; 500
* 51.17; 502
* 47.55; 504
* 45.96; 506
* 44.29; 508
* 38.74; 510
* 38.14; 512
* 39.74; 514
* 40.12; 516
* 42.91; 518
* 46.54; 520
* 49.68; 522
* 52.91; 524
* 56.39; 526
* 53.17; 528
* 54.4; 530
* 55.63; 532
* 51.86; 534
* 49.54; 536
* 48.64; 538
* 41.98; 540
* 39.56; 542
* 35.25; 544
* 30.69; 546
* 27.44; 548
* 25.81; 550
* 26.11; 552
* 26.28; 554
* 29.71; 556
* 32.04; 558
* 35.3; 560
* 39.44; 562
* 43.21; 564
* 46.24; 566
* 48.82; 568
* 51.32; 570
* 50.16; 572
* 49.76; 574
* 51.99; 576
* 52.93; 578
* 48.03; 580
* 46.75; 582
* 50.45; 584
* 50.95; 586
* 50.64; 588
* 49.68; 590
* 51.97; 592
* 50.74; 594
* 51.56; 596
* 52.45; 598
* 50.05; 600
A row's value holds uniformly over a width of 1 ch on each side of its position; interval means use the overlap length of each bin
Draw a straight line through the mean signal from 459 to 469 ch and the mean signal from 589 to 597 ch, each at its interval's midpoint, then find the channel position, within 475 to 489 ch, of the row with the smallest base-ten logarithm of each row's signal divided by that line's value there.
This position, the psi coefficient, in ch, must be 484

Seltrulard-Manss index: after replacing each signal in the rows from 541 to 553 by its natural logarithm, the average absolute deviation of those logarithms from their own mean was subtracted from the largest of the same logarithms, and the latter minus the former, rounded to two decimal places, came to 3.54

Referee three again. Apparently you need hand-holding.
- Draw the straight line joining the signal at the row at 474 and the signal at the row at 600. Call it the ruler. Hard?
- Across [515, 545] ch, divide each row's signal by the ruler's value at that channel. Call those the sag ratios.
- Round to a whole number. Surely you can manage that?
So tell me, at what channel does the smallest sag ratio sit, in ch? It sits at 544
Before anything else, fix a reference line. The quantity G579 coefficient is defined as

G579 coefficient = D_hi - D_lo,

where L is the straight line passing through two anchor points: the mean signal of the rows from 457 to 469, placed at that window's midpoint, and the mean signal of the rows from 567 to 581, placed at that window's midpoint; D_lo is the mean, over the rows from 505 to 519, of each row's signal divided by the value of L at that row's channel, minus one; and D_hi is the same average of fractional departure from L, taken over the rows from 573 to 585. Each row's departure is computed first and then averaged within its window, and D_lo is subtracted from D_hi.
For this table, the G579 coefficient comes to 0.11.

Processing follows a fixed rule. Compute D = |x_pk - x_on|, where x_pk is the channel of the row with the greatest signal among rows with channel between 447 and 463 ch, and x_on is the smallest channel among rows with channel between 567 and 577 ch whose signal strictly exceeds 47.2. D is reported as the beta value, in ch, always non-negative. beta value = 106 ch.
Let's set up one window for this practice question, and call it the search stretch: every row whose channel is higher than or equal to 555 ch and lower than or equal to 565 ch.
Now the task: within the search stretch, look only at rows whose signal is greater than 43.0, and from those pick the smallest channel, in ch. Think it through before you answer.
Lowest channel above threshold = 564 ch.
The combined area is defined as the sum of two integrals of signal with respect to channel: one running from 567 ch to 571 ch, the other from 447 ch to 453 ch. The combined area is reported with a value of 384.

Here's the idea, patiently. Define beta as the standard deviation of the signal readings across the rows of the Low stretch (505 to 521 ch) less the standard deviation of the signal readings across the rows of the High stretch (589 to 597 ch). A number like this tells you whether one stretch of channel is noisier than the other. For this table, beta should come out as 2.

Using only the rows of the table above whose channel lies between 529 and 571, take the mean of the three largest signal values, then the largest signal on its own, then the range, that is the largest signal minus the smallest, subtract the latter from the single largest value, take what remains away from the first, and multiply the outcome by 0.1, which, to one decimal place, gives 2.8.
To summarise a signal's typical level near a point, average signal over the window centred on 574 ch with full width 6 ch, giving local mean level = 51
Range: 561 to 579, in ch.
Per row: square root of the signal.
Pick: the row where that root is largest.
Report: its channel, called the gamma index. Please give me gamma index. 578 ch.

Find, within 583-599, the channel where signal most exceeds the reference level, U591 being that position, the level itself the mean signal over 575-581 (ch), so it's 598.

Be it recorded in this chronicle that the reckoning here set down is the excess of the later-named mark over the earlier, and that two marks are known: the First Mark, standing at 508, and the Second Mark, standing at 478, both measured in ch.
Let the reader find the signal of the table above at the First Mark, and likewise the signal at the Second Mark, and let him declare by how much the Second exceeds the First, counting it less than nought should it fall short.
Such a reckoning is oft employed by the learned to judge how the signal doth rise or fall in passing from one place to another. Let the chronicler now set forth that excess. 9.2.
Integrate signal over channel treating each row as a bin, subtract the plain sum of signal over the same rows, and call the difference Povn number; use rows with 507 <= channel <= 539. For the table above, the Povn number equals 763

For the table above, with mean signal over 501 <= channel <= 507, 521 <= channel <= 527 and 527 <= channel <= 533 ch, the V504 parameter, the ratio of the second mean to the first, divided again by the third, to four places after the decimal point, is 0.0202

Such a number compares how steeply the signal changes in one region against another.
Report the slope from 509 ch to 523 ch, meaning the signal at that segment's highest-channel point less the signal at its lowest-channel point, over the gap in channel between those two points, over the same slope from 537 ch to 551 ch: 0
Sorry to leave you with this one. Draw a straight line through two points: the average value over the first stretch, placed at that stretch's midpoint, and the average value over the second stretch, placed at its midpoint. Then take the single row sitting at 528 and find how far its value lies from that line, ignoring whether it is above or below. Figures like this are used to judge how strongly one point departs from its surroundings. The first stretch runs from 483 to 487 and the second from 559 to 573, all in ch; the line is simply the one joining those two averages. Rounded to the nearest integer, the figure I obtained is 4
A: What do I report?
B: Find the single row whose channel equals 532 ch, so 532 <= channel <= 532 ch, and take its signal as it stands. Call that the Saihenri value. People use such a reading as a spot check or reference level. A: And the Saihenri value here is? 55.63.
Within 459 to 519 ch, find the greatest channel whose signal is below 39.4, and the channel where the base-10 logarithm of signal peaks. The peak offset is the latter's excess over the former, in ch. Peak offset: -22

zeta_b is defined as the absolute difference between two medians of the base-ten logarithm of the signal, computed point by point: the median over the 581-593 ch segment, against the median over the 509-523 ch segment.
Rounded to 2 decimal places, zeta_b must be 0.10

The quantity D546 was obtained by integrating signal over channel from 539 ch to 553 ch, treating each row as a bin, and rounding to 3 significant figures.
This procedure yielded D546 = 454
